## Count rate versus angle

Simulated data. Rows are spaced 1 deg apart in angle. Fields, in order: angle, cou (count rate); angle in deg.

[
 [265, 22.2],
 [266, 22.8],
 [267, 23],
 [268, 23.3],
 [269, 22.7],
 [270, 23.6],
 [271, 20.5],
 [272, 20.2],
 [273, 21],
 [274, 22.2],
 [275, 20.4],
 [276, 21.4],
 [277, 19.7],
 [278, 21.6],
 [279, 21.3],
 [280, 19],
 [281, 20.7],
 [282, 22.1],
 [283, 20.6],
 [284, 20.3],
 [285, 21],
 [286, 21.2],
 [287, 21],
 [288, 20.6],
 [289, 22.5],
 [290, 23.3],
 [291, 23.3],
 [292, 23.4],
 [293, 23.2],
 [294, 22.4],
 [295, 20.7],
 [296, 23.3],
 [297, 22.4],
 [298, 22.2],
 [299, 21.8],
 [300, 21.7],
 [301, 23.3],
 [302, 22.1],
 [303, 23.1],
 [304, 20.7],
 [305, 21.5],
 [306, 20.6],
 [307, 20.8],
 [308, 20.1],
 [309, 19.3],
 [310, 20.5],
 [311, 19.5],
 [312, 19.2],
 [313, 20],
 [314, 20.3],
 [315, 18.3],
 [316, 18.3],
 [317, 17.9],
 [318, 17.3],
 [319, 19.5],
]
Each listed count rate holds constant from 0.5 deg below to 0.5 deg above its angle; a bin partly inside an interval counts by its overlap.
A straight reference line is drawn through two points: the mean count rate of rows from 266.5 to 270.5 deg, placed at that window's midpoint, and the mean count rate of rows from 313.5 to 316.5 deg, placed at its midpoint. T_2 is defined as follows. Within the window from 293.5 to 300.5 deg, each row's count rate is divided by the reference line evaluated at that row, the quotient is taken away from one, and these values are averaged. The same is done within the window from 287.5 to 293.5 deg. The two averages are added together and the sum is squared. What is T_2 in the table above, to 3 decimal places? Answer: 0.021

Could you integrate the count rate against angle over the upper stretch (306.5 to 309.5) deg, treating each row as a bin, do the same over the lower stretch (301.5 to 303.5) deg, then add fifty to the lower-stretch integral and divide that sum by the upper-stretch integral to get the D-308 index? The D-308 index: 1.58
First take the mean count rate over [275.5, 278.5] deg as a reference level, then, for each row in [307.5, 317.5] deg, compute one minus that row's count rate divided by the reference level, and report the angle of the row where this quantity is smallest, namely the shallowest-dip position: 310 deg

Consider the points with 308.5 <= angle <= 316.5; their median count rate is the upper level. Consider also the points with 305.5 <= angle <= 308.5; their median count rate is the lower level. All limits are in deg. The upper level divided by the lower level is 0.94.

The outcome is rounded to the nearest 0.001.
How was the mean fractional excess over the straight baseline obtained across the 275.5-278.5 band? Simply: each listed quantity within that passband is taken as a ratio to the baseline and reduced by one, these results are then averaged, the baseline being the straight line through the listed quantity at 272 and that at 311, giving 0.039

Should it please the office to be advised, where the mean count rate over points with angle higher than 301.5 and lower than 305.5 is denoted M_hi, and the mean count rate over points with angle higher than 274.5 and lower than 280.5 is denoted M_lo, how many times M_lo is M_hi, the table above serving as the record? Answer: 1.06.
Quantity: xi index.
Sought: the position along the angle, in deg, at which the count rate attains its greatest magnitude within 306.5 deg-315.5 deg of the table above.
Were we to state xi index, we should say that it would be 307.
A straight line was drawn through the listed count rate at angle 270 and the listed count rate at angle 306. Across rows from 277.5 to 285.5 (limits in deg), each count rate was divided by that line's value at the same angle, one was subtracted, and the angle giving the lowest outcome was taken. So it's 280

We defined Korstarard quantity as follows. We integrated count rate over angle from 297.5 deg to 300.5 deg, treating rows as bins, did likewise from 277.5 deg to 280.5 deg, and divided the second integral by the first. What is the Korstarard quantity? 0.94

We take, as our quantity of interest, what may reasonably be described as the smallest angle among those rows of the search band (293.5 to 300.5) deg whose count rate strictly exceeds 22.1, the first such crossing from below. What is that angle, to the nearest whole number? 294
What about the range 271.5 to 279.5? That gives 274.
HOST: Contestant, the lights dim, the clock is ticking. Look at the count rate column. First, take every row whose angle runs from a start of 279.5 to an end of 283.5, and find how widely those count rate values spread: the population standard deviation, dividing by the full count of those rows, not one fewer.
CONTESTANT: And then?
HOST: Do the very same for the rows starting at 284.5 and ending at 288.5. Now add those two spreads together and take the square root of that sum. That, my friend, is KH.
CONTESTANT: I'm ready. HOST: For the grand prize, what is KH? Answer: 1.15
